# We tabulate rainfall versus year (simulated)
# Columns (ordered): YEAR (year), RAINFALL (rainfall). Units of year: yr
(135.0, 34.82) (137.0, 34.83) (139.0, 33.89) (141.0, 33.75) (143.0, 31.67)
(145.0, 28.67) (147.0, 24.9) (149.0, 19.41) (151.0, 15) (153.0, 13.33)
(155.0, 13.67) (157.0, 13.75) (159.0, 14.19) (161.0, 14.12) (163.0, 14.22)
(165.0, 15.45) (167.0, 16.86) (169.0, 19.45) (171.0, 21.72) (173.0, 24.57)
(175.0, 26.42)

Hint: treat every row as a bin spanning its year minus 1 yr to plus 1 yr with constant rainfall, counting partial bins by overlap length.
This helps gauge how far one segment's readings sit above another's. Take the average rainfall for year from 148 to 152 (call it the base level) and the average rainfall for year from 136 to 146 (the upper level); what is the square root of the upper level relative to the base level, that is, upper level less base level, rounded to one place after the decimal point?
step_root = 3.9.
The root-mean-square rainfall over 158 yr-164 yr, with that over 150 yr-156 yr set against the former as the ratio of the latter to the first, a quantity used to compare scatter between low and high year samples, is 1.0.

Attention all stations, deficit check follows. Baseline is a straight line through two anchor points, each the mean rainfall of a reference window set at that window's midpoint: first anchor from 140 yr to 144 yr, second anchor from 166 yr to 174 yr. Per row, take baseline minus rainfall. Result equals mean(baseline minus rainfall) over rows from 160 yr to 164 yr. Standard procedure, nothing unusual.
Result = 10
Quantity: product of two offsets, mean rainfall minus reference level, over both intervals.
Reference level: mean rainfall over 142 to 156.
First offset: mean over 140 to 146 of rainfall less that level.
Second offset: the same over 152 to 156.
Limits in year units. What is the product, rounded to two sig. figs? -78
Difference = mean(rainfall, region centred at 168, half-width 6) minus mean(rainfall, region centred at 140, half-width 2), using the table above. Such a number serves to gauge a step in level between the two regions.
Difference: -15.1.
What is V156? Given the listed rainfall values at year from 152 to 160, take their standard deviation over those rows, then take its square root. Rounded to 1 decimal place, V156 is 0.6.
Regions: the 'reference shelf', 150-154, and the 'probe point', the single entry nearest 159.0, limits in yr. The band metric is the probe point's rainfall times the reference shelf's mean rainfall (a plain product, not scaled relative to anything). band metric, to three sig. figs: 201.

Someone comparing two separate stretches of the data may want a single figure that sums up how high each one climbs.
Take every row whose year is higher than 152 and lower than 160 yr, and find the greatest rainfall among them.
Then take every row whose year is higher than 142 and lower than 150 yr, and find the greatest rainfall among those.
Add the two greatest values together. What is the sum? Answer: 46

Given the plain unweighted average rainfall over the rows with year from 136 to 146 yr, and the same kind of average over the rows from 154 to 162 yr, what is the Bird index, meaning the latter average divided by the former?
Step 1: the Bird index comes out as 0.43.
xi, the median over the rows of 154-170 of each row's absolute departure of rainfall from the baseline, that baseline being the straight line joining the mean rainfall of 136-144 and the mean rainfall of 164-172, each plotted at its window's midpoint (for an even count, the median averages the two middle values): 7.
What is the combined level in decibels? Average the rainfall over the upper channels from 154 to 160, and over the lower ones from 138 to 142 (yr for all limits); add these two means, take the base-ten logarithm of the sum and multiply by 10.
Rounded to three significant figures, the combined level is 16.8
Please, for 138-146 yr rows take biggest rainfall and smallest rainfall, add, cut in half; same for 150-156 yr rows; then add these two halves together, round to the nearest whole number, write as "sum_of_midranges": 45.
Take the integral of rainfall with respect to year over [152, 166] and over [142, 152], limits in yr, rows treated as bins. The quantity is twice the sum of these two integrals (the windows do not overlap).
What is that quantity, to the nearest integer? 874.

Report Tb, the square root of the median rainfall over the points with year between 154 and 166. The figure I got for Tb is 3.8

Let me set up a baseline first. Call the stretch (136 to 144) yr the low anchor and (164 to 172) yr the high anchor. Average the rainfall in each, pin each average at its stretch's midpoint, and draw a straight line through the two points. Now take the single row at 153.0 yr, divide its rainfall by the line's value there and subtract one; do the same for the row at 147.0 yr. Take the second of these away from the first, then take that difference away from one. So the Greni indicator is 1.33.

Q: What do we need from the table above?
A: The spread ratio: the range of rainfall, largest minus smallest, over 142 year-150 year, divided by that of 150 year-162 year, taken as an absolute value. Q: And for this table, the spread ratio 7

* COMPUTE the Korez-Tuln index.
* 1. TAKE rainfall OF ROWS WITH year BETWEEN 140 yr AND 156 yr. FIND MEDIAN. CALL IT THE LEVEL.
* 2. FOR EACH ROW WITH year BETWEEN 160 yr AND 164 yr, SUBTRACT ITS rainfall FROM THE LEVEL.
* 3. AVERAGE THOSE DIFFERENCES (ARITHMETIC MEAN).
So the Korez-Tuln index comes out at 8.0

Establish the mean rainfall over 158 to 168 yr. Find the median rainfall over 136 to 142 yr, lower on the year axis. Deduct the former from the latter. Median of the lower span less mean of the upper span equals 19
